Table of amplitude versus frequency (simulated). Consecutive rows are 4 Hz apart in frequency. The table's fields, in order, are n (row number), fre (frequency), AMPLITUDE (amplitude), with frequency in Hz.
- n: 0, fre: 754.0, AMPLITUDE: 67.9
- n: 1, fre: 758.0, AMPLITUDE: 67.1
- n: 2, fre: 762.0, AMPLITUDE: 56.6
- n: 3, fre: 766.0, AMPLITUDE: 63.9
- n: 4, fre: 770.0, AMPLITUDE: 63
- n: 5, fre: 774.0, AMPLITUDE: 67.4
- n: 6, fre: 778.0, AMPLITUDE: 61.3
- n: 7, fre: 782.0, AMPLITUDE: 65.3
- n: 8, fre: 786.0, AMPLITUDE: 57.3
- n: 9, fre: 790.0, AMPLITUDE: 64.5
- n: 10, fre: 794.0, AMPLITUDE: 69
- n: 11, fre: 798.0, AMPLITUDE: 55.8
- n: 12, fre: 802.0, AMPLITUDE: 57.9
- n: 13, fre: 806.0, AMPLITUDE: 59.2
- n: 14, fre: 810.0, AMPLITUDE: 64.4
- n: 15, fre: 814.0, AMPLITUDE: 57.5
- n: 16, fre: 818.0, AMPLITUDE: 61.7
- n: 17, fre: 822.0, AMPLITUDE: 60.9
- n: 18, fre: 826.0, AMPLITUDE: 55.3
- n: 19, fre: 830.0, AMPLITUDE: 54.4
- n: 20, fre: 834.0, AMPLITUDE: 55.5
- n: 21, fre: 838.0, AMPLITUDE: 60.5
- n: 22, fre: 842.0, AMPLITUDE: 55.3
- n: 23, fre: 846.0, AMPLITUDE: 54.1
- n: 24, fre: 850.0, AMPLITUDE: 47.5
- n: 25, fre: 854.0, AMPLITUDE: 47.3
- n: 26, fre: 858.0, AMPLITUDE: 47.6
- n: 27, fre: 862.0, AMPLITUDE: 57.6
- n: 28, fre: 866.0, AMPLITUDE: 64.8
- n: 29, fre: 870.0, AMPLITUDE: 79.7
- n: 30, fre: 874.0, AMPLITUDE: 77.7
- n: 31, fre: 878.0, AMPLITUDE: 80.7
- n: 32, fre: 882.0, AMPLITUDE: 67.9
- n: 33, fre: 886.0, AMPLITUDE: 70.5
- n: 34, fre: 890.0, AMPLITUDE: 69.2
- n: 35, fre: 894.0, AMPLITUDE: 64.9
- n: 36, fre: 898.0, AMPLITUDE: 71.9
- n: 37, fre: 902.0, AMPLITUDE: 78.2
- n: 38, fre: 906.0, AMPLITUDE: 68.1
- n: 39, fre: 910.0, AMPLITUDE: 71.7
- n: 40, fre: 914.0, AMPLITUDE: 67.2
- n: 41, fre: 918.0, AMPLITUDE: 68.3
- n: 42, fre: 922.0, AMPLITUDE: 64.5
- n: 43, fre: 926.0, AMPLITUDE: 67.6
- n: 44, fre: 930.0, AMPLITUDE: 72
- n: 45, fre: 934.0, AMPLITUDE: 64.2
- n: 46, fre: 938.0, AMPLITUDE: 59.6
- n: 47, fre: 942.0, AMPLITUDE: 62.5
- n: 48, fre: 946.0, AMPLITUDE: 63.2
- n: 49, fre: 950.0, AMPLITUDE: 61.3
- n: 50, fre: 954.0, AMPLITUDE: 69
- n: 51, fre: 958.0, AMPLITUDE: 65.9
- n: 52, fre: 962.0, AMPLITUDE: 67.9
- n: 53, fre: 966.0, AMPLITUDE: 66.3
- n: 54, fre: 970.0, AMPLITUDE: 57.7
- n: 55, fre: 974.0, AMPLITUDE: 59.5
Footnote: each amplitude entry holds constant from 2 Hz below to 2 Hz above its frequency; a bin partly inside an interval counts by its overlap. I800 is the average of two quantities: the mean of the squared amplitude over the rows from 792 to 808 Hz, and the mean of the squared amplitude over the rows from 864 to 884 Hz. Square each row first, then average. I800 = 4613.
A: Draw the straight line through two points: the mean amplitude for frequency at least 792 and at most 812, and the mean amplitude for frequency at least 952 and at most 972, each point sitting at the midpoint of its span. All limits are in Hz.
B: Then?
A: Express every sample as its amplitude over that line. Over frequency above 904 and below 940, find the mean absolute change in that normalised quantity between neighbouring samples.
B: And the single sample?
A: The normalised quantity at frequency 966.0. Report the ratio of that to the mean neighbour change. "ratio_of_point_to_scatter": 16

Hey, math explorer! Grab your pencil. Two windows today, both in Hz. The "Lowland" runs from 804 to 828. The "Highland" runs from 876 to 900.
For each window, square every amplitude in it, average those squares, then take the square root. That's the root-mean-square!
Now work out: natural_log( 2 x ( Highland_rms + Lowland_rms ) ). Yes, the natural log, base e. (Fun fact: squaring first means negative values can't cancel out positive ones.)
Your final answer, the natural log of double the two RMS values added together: 5.57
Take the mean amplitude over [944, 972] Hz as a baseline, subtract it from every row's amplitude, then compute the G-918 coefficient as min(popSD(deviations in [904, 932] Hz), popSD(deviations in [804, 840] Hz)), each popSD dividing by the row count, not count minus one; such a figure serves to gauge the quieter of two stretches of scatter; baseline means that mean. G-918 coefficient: 2.4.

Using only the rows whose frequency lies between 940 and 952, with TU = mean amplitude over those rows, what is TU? 62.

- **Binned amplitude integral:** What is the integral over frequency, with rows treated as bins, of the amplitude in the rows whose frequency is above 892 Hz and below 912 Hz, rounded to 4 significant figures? 1419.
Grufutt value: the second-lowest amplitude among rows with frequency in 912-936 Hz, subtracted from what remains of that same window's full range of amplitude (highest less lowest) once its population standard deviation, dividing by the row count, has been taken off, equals -59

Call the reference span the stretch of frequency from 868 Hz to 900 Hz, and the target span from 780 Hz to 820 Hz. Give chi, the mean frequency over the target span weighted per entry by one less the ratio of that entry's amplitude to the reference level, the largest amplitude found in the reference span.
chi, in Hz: 800.6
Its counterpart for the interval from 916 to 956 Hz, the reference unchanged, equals 936.9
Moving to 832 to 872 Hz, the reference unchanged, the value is 850.0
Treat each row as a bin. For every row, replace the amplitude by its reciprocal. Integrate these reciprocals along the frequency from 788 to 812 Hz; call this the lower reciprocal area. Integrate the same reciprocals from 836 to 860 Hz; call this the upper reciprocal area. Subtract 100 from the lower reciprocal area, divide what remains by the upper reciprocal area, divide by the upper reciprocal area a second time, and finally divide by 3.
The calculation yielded -153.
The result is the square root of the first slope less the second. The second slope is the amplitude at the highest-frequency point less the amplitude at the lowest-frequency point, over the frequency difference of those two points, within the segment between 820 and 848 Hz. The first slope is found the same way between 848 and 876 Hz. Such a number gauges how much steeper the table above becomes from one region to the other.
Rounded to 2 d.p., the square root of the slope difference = 1.24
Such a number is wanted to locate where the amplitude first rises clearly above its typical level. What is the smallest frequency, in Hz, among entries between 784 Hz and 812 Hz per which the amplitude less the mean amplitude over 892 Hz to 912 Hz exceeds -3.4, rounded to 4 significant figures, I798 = 794.0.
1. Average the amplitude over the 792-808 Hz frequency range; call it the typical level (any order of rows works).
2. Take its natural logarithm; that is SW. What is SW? 4.10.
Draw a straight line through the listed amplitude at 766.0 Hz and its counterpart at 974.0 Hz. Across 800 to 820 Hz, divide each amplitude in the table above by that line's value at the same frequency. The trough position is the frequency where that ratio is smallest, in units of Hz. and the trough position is 814.0 Hz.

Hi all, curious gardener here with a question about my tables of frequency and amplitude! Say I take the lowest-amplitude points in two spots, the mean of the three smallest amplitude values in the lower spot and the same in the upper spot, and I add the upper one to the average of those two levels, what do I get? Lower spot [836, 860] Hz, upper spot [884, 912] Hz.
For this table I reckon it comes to 125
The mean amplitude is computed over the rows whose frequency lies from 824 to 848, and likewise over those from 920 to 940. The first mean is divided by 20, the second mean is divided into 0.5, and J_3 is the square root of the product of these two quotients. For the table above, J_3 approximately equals 0.146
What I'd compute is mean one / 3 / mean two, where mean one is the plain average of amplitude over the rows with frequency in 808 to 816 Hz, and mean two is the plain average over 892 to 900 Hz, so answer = 0.30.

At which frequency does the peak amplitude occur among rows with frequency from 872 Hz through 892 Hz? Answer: 878.0 Hz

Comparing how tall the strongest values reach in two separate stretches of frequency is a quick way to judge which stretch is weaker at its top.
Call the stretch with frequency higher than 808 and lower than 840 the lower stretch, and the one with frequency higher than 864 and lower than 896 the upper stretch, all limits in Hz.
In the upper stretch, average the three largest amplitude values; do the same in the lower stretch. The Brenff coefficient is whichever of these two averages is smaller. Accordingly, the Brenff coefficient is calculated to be 62.3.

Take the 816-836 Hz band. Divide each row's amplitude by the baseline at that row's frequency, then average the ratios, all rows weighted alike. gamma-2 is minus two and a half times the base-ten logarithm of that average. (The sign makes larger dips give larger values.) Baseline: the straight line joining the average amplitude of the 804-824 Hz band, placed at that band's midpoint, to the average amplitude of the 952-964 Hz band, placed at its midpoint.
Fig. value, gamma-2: 0.07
